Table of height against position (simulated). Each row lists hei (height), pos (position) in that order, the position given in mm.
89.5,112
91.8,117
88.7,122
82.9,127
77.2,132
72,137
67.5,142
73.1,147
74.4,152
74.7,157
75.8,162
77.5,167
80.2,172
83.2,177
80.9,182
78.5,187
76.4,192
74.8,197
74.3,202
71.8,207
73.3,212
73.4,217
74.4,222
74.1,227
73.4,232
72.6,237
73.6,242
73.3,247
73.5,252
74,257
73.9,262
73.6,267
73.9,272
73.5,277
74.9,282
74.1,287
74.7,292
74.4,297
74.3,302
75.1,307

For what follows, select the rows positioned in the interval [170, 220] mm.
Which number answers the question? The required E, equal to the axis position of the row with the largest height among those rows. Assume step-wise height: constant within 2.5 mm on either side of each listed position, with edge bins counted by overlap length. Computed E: 177 mm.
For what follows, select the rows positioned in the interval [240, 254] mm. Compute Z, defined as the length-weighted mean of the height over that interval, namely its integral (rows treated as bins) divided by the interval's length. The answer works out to 73.5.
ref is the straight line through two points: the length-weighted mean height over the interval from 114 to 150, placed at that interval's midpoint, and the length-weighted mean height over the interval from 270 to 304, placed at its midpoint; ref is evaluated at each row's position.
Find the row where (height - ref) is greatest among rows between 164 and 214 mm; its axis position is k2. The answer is 177 mm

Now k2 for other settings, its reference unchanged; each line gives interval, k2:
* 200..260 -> 257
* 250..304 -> 292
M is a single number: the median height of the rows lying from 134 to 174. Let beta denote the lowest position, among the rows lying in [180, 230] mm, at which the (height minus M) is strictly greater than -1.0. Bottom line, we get 182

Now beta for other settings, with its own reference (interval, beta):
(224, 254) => 227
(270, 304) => 272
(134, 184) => 152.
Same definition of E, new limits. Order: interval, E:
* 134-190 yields 177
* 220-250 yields 222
